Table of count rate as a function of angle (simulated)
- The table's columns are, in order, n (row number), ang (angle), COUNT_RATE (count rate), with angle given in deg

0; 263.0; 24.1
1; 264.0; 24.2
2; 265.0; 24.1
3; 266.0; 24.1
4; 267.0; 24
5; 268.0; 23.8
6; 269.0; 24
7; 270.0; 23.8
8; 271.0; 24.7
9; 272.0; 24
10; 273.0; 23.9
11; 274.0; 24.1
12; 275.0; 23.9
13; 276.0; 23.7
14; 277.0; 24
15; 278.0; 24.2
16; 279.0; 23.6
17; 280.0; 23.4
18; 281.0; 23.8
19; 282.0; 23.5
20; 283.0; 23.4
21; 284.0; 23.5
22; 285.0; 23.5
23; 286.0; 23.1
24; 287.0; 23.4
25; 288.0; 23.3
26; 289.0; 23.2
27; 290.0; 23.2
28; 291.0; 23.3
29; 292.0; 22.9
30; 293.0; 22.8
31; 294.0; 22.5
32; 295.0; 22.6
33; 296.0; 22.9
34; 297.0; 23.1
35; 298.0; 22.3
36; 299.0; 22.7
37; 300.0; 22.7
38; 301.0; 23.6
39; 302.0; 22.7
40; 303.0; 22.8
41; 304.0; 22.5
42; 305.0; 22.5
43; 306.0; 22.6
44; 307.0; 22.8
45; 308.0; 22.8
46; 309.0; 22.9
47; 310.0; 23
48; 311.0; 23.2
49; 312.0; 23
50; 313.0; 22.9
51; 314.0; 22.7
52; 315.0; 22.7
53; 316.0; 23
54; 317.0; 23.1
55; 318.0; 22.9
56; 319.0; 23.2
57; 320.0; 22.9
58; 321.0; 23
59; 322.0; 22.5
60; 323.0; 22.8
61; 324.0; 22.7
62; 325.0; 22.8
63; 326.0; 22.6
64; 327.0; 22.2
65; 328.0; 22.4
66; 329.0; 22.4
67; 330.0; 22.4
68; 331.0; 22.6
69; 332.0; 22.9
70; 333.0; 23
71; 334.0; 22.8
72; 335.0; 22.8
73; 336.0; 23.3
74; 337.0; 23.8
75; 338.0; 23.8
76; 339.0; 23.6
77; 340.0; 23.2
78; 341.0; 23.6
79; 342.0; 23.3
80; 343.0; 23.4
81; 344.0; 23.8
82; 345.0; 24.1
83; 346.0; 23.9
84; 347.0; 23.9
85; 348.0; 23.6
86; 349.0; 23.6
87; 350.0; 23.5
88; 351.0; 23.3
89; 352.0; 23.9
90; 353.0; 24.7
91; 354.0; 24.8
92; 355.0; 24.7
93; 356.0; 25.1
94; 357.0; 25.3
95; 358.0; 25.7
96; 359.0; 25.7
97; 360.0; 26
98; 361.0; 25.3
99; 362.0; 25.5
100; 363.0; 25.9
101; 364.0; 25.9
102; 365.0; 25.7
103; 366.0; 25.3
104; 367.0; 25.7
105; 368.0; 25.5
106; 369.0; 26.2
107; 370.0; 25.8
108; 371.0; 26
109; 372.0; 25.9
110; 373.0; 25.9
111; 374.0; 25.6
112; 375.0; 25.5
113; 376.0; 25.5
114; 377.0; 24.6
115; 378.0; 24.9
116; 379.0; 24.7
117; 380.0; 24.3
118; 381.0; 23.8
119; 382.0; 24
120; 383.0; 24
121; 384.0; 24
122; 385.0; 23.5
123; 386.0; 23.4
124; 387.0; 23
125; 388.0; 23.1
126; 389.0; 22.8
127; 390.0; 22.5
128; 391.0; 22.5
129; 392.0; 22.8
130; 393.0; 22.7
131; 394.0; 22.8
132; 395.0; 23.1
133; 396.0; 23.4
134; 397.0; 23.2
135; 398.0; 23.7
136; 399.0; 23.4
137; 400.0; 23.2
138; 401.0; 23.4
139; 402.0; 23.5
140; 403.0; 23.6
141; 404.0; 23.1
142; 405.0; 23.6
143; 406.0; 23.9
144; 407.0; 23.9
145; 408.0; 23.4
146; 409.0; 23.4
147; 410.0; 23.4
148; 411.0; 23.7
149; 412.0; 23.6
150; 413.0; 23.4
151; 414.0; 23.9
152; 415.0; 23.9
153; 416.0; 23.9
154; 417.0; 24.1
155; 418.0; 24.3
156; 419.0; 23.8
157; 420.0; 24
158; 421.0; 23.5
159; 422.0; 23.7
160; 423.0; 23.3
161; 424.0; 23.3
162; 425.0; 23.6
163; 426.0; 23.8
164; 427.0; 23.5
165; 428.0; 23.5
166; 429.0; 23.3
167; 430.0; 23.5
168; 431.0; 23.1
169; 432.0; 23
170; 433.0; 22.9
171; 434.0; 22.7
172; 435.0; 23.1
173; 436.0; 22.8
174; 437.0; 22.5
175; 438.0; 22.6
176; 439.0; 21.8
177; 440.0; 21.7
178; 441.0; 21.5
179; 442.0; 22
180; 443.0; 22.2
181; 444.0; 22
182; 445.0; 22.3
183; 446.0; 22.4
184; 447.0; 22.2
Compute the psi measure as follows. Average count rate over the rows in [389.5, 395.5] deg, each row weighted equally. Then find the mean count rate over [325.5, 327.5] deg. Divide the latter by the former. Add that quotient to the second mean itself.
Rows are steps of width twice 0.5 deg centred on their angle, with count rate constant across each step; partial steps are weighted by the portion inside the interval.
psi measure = 23.4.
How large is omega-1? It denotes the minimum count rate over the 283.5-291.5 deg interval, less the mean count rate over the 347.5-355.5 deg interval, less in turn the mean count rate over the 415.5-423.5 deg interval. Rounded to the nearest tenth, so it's -24.7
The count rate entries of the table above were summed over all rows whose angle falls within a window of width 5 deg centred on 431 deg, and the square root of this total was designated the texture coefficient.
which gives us 10.76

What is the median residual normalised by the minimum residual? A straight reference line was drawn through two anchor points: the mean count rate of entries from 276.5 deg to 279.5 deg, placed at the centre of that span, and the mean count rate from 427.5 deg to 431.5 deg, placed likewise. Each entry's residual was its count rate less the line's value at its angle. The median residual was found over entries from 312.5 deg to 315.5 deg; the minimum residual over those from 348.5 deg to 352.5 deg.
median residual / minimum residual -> 3.1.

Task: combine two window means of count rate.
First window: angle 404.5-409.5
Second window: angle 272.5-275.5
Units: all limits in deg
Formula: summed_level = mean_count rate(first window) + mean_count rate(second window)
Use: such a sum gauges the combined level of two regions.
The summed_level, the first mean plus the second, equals 47.6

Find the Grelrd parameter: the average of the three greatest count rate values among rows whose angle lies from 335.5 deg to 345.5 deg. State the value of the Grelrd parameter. 23.9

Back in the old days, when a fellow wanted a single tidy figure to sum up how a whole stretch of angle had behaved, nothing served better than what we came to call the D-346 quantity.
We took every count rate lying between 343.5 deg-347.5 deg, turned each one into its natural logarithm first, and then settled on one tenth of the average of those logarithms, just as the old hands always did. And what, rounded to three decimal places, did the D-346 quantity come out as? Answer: 0.317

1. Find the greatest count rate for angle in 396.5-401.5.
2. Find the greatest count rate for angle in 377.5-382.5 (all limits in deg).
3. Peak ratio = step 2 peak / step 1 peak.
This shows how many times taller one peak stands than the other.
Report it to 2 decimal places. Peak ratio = 1.05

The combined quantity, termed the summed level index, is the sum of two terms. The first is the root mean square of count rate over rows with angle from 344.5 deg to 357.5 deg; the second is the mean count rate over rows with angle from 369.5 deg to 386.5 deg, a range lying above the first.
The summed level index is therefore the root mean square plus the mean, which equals 49.0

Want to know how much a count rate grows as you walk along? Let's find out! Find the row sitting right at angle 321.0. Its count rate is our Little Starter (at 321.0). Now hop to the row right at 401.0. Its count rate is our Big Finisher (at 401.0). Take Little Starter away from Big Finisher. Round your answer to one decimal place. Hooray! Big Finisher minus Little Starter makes 0.4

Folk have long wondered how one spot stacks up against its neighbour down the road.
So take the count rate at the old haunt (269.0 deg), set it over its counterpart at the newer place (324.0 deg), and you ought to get 1.06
